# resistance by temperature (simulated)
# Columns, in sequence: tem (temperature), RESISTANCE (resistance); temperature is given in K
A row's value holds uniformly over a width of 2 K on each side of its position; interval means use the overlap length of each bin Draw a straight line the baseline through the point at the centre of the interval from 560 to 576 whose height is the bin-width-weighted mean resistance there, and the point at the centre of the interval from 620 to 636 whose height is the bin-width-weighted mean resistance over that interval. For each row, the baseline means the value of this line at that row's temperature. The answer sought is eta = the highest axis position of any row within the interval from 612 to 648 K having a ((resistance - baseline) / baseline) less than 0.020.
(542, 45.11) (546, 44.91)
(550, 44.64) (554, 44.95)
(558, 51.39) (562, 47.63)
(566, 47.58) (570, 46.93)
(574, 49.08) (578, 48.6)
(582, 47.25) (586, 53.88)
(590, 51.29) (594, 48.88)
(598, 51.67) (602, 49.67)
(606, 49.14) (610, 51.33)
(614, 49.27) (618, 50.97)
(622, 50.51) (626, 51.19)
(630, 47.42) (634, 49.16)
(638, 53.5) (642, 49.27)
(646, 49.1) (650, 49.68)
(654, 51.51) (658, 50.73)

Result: 646 K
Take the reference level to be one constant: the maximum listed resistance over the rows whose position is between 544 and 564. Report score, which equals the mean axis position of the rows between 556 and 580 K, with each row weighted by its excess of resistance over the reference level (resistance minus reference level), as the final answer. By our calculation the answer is 569.2 K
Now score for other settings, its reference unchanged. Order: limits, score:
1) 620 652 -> 637.1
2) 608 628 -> 617.0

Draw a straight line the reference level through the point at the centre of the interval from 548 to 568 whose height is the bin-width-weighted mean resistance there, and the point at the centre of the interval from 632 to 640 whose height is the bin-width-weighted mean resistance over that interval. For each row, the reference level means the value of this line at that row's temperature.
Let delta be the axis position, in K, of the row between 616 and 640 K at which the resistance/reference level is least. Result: 630 K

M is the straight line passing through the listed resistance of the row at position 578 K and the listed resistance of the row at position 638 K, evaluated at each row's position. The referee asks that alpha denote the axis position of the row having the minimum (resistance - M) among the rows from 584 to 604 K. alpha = 594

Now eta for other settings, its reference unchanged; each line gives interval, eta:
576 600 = 594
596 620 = 614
